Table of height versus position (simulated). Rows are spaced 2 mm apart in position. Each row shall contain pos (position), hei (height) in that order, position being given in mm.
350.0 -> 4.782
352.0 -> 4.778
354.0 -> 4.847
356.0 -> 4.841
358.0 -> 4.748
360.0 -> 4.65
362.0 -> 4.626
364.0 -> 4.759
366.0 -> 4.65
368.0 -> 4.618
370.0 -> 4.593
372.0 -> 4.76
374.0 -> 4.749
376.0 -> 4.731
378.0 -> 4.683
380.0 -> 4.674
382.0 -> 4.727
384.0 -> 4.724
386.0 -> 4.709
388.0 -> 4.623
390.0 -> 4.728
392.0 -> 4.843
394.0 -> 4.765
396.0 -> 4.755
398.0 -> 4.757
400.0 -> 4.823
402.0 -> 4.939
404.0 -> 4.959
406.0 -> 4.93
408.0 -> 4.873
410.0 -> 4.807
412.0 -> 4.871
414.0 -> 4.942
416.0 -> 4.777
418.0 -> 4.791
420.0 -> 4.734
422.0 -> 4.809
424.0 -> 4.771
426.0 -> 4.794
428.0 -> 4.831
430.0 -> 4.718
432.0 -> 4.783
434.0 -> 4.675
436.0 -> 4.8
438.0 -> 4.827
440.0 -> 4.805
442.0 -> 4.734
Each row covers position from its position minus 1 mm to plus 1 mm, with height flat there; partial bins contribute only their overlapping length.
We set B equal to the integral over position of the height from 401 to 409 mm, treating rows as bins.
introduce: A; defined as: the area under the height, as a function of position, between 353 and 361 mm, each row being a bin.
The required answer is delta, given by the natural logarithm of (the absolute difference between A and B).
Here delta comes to 0.2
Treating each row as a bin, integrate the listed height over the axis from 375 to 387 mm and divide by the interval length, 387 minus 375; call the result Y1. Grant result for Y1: 4.71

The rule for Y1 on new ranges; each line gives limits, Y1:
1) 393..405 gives 4.83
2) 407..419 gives 4.84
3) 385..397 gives 4.74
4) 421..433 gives 4.78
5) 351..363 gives 4.75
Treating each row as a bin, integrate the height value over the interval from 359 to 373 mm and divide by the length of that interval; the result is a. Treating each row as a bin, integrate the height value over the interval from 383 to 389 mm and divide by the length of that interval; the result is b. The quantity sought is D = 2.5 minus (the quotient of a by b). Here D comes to 1.50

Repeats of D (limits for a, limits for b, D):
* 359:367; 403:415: 1.55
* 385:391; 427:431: 1.52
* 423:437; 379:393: 1.49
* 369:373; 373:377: 1.51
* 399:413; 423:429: 1.48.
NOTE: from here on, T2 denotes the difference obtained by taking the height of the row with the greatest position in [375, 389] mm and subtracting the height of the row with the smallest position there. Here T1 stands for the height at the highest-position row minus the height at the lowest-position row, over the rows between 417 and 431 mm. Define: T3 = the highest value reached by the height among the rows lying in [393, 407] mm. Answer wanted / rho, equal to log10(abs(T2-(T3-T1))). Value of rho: 0.711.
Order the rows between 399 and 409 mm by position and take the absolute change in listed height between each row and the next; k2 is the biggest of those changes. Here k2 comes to 0.116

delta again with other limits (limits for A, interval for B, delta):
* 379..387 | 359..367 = -1.2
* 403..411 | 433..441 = -0.1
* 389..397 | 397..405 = -0.3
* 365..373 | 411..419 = 0.4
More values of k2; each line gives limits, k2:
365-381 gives 0.167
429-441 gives 0.125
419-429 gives 0.075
